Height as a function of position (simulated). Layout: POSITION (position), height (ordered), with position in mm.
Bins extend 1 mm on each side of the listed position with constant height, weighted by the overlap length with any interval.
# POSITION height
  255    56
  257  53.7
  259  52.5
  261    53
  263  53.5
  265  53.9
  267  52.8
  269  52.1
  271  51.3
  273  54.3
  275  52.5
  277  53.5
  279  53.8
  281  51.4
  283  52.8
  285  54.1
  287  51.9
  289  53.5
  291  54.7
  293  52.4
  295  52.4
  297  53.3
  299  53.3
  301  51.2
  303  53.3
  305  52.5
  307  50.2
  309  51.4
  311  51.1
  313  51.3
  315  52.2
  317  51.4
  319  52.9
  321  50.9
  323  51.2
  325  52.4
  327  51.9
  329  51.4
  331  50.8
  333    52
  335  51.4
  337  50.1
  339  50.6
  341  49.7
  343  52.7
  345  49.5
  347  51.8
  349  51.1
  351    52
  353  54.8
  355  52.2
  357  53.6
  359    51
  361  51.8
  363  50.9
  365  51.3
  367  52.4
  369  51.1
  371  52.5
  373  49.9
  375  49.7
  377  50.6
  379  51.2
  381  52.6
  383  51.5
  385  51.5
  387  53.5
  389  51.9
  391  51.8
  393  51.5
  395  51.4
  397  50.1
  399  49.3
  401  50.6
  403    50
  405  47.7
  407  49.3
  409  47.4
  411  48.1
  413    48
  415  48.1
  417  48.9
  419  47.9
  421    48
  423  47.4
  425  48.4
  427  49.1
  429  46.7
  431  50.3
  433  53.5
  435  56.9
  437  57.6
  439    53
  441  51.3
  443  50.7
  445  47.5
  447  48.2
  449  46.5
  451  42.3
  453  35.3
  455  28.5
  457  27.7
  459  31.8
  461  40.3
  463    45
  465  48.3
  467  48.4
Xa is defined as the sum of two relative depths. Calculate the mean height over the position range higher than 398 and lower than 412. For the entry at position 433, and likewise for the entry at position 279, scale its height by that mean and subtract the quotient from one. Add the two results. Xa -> -0.19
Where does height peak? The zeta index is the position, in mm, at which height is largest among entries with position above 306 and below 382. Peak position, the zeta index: 353 mm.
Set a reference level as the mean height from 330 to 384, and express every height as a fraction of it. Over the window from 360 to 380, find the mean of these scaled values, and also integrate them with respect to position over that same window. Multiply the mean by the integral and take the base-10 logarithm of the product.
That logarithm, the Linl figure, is 1.30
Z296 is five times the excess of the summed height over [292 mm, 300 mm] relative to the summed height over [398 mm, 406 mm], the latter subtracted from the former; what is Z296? 69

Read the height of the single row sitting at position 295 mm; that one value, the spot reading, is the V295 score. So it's 52.4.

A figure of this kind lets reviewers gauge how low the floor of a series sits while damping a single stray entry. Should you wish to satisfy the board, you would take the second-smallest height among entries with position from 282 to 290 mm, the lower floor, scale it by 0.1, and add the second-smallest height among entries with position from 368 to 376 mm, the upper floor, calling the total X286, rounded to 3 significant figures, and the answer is 55.2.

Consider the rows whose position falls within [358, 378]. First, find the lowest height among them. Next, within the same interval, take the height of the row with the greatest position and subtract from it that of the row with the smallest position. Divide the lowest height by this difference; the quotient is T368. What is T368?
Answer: -124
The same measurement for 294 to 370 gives -38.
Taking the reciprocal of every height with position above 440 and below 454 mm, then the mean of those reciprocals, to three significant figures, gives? 0.0221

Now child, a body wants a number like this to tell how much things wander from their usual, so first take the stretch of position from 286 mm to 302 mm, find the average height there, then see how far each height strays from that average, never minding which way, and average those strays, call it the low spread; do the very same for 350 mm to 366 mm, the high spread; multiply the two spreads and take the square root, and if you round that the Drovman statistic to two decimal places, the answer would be 0.93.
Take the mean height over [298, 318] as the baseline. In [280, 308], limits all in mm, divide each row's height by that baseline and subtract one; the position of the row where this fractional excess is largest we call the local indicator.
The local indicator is 291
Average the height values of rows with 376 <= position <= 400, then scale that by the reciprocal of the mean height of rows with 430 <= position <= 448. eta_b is 0.99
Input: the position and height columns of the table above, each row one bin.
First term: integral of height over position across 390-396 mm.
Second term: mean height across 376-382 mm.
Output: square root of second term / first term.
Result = 0.408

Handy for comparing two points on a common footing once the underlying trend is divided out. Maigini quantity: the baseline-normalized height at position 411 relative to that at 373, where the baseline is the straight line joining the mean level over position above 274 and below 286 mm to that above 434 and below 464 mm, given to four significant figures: 1.005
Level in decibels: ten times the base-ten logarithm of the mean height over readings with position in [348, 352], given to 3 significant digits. 17.1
